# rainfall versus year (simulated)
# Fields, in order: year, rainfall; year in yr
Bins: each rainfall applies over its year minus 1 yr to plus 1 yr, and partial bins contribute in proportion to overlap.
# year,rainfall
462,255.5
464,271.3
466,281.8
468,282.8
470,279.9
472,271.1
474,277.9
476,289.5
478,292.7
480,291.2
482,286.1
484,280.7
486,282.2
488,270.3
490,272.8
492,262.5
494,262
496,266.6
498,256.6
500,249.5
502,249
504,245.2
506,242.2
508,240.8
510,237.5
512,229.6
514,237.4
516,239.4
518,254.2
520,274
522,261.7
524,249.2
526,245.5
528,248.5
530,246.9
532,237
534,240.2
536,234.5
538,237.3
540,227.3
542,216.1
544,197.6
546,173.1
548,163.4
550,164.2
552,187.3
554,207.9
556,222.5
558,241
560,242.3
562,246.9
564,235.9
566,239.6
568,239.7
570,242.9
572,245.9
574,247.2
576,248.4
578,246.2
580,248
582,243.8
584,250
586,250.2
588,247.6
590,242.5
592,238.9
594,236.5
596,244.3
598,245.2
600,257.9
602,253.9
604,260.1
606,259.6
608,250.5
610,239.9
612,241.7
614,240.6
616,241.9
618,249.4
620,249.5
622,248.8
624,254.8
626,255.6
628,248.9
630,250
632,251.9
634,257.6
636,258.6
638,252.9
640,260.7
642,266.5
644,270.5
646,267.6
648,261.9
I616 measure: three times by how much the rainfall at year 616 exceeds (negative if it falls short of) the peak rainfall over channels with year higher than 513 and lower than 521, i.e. -96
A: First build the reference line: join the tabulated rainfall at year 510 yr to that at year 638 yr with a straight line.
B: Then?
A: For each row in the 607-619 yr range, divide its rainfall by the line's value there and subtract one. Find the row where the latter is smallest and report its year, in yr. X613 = 610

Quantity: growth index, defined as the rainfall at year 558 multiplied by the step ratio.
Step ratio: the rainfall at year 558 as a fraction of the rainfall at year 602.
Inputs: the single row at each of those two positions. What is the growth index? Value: 229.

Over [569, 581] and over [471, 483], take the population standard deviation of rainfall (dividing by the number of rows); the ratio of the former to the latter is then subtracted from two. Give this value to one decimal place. 1.8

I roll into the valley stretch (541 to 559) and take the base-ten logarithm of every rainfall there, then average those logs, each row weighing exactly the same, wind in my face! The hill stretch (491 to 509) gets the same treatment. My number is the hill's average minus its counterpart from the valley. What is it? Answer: 0.112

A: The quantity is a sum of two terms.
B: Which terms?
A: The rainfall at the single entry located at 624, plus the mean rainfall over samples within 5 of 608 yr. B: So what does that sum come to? 505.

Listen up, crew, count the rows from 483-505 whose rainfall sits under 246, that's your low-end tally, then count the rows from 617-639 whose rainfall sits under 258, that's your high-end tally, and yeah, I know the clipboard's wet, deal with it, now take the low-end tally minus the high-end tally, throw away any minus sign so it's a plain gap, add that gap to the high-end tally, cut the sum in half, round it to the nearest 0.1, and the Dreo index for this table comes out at 9.5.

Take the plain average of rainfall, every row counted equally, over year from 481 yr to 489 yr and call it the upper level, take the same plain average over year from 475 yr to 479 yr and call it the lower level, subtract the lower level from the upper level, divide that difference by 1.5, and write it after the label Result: -8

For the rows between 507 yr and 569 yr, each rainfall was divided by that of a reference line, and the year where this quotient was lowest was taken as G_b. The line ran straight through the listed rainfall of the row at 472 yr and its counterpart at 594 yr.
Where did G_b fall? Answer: 548 yr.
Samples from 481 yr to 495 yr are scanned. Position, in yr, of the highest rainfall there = 482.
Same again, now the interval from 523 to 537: 524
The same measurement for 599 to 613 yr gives 604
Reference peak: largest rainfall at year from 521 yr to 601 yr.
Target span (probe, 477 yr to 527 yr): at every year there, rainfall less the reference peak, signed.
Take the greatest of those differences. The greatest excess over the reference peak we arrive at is 31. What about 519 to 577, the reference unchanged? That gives 12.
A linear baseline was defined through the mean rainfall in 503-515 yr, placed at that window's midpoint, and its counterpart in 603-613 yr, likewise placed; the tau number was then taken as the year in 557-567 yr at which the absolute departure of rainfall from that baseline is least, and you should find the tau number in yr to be 562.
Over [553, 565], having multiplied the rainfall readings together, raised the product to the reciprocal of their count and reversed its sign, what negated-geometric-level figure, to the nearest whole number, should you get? -232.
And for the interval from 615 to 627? -250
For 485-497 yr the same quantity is -269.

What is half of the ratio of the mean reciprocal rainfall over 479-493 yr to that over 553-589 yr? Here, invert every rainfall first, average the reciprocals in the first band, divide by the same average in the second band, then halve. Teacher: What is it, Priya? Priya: 0.43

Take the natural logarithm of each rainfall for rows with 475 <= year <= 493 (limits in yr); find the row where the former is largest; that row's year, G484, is 478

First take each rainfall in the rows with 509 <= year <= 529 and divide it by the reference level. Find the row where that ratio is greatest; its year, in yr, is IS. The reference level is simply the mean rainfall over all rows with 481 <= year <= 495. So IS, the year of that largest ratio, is 520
